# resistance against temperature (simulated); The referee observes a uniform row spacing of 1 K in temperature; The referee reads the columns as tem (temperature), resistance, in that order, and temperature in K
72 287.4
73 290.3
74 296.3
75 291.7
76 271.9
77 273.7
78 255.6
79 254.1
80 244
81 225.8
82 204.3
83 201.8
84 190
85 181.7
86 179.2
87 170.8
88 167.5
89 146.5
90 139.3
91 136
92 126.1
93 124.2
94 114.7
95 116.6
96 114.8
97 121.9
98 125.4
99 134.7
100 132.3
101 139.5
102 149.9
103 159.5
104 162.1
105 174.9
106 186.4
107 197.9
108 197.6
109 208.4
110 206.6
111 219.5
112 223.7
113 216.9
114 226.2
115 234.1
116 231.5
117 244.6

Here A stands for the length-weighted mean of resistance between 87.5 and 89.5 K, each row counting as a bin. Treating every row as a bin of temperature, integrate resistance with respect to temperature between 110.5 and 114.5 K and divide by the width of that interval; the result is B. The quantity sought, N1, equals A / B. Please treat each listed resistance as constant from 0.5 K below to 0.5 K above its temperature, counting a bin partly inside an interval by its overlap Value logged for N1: 0.7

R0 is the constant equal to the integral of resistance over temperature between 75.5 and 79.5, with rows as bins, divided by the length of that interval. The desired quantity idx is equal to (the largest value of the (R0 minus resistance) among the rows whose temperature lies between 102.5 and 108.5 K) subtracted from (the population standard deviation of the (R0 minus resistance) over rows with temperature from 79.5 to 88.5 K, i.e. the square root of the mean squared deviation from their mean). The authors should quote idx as -80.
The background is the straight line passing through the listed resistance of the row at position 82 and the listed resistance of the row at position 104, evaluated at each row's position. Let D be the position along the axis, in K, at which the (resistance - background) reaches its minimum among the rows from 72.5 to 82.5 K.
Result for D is 82 K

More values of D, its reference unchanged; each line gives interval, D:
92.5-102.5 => 94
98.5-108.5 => 100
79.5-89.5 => 89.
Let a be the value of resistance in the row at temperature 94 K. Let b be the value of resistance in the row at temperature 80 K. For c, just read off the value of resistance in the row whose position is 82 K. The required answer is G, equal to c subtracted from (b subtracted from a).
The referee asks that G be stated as -334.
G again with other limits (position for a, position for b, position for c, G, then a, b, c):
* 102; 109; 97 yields -180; 149.9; 208.4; 121.9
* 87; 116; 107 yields -259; 170.8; 231.5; 197.9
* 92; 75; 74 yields -462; 126.1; 291.7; 296.3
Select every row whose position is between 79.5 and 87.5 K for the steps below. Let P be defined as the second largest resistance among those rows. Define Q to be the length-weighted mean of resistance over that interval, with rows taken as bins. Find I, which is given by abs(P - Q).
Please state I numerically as 26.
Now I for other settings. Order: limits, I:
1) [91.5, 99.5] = 4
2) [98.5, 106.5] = 20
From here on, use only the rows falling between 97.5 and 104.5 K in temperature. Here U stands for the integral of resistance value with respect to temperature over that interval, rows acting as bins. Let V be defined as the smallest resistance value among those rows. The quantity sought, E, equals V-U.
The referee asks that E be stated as -878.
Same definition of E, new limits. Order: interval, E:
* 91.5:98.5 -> -729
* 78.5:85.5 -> -1320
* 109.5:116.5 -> -1352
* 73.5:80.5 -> -1643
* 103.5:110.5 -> -1172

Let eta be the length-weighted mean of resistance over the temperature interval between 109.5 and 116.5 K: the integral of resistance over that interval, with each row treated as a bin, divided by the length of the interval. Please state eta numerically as 223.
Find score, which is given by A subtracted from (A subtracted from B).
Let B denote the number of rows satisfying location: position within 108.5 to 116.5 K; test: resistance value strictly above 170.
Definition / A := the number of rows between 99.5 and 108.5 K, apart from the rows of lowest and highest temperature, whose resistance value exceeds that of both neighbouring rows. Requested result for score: 6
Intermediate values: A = 1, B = 8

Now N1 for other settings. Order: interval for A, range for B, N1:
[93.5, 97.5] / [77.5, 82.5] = 0.5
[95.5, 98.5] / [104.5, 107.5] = 0.6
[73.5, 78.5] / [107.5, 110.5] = 1.4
